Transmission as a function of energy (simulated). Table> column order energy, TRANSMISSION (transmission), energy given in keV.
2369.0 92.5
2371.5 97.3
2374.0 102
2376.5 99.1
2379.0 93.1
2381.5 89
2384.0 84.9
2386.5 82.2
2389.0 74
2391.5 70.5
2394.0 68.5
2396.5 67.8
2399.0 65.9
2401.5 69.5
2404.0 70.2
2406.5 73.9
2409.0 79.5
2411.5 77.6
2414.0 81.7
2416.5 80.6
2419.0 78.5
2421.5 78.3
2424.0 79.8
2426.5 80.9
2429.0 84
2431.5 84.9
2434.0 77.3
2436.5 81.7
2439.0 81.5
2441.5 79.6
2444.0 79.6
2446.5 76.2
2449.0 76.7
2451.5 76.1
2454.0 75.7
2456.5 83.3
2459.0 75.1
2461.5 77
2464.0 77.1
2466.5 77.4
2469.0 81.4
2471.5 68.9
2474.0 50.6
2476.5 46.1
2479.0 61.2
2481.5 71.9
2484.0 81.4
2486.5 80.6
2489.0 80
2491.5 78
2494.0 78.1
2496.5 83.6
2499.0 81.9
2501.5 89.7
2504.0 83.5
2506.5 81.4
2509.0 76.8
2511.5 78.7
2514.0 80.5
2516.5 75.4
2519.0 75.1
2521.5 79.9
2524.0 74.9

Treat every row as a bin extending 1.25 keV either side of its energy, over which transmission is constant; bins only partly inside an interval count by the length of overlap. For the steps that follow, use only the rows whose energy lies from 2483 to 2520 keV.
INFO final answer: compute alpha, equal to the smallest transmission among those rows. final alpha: 75.1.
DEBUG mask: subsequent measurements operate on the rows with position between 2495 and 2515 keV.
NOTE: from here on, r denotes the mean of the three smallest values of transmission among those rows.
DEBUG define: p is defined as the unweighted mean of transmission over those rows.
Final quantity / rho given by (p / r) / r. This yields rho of 0.013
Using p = 82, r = 79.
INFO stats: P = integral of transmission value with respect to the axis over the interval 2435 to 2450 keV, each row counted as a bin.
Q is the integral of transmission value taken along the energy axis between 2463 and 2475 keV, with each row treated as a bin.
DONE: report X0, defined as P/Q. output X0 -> 1.4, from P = 1188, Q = 857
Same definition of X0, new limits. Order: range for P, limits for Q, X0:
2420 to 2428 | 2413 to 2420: 1.1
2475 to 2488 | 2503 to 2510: 1.6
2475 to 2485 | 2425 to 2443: 0.4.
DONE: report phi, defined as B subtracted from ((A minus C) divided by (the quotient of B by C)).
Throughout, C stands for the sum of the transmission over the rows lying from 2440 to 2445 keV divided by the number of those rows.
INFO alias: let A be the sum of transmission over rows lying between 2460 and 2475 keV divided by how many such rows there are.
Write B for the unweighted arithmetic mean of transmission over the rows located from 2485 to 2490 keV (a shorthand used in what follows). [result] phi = -88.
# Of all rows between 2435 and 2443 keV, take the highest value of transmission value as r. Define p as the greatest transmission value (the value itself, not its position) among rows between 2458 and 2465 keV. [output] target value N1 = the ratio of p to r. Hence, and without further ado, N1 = 0.94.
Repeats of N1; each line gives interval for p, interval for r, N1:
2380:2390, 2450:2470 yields 1.07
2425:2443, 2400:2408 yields 1.15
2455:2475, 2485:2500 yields 1.00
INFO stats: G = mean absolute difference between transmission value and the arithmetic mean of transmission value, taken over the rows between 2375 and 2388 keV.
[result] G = 5.2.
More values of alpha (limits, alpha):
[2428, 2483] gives 46.1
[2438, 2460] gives 75.1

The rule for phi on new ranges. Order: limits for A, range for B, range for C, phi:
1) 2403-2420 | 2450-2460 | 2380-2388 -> -86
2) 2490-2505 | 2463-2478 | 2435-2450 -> -63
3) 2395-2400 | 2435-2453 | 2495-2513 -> -95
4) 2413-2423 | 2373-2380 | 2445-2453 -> -95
